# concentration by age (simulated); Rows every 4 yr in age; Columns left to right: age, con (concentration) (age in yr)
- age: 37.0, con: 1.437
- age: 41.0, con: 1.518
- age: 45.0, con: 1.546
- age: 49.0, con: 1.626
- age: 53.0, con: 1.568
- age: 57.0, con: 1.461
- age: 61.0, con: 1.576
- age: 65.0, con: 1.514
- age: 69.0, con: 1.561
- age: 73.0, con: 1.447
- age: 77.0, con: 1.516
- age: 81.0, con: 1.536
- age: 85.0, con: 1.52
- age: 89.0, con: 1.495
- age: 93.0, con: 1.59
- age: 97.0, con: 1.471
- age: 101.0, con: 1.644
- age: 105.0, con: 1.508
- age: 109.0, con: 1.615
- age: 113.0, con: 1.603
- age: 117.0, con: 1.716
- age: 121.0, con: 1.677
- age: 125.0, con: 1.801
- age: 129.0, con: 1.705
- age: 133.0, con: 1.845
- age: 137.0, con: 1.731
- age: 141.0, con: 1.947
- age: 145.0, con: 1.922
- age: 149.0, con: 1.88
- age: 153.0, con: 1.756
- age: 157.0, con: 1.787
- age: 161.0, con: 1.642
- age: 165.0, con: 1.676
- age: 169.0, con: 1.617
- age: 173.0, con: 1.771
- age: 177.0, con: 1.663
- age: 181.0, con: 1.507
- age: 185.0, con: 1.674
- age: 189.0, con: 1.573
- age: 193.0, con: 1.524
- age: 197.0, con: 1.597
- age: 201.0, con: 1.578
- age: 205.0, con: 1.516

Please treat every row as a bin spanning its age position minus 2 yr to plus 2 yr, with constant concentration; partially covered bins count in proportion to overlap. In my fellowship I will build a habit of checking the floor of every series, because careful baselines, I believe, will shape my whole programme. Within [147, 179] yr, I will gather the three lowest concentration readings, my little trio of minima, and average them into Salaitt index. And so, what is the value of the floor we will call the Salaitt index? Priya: 1.64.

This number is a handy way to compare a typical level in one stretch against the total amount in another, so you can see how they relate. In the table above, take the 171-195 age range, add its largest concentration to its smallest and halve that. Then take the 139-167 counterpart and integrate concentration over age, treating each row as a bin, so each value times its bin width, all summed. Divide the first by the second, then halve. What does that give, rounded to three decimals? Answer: 0.016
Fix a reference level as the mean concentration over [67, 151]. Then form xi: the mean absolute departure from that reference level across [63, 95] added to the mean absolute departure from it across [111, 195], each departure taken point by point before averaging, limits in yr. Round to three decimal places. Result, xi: 0.236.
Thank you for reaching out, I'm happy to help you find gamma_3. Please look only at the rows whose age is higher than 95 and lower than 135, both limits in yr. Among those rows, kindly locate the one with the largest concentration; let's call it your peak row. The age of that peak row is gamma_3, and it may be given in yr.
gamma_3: 133.0 yr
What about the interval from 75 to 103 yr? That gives 101.0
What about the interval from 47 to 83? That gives 49.0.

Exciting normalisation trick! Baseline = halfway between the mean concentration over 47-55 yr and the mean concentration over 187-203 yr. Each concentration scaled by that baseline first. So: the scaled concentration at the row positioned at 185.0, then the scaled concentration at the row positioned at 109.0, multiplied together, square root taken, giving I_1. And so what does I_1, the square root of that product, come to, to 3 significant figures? 1.04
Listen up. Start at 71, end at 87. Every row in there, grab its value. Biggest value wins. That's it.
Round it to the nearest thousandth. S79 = 1.536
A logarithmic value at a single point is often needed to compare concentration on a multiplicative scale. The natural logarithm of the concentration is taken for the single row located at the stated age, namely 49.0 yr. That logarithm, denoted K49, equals 0.49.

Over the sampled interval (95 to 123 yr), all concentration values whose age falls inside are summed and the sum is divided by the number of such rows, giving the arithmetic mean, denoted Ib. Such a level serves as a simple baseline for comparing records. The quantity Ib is 1.60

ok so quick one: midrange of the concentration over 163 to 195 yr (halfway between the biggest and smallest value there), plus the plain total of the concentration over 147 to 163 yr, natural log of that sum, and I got 2.16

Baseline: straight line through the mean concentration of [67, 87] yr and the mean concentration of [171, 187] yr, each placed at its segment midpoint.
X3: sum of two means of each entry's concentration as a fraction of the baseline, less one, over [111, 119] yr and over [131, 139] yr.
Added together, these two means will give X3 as 0.18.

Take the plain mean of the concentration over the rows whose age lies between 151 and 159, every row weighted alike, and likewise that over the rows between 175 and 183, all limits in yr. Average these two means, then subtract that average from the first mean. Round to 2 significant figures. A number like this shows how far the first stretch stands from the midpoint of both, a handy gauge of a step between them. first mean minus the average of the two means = 0.093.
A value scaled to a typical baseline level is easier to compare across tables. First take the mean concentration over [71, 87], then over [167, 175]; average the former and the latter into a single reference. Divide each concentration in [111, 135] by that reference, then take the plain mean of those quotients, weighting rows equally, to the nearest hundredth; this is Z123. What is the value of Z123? 1.08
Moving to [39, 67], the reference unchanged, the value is 0.97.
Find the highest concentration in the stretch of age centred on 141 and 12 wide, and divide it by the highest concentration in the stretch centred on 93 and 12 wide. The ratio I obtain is 1.22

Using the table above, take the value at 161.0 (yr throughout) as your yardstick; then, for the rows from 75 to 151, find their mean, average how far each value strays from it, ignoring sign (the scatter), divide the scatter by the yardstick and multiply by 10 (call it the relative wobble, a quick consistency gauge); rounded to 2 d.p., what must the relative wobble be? 0.77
